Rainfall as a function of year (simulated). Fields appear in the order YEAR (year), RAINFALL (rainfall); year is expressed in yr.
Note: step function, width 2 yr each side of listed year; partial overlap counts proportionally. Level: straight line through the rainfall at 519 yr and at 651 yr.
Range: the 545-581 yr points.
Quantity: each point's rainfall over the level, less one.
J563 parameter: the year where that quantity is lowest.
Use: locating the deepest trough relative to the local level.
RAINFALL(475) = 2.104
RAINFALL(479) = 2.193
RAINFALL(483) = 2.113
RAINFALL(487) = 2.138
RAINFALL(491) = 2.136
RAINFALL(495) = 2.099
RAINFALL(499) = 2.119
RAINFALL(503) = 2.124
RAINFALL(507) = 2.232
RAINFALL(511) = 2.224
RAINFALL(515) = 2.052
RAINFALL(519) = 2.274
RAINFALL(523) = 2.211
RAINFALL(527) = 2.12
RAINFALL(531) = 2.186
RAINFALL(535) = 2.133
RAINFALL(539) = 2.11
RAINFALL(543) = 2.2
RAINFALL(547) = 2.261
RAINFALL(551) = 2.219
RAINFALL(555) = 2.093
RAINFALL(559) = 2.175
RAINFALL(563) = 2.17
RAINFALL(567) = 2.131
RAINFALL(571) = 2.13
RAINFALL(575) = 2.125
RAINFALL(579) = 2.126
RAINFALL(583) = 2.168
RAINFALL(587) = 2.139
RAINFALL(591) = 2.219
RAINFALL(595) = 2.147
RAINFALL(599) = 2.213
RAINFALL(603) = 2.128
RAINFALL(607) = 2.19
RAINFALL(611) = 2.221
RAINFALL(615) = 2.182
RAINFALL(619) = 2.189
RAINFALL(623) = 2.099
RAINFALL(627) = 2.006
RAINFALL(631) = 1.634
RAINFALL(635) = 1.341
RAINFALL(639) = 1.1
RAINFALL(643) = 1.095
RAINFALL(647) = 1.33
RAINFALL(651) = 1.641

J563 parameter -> 555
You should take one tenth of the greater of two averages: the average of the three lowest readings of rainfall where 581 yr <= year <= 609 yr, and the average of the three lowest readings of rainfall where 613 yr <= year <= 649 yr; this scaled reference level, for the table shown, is 0.2138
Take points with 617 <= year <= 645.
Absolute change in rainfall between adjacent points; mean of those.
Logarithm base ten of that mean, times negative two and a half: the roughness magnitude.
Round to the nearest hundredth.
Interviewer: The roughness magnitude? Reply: 1.85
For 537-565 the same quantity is 2.92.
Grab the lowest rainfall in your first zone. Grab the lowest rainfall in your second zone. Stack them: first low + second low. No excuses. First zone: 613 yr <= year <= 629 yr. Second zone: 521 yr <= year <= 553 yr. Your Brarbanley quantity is 4.12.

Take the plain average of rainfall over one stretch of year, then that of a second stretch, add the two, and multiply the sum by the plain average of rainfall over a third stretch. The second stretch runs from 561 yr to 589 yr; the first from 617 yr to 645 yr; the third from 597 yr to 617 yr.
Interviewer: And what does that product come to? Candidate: 8.3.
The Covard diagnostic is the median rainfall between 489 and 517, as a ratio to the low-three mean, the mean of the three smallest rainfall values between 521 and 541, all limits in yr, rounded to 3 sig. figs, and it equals 1.00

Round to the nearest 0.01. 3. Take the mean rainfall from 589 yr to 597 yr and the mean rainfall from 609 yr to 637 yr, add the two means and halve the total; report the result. 2.07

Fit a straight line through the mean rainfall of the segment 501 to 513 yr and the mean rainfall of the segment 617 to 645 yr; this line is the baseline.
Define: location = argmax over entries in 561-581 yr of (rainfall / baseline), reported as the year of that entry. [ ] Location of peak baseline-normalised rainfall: 579 yr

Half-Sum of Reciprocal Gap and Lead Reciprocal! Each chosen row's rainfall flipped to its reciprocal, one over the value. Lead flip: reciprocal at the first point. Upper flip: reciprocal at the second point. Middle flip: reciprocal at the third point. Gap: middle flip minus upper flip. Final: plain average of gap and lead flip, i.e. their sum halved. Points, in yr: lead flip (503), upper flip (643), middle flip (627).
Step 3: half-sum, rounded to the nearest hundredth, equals 0.03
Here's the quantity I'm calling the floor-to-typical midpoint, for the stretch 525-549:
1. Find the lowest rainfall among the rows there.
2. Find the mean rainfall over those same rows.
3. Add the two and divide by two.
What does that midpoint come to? 2.14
